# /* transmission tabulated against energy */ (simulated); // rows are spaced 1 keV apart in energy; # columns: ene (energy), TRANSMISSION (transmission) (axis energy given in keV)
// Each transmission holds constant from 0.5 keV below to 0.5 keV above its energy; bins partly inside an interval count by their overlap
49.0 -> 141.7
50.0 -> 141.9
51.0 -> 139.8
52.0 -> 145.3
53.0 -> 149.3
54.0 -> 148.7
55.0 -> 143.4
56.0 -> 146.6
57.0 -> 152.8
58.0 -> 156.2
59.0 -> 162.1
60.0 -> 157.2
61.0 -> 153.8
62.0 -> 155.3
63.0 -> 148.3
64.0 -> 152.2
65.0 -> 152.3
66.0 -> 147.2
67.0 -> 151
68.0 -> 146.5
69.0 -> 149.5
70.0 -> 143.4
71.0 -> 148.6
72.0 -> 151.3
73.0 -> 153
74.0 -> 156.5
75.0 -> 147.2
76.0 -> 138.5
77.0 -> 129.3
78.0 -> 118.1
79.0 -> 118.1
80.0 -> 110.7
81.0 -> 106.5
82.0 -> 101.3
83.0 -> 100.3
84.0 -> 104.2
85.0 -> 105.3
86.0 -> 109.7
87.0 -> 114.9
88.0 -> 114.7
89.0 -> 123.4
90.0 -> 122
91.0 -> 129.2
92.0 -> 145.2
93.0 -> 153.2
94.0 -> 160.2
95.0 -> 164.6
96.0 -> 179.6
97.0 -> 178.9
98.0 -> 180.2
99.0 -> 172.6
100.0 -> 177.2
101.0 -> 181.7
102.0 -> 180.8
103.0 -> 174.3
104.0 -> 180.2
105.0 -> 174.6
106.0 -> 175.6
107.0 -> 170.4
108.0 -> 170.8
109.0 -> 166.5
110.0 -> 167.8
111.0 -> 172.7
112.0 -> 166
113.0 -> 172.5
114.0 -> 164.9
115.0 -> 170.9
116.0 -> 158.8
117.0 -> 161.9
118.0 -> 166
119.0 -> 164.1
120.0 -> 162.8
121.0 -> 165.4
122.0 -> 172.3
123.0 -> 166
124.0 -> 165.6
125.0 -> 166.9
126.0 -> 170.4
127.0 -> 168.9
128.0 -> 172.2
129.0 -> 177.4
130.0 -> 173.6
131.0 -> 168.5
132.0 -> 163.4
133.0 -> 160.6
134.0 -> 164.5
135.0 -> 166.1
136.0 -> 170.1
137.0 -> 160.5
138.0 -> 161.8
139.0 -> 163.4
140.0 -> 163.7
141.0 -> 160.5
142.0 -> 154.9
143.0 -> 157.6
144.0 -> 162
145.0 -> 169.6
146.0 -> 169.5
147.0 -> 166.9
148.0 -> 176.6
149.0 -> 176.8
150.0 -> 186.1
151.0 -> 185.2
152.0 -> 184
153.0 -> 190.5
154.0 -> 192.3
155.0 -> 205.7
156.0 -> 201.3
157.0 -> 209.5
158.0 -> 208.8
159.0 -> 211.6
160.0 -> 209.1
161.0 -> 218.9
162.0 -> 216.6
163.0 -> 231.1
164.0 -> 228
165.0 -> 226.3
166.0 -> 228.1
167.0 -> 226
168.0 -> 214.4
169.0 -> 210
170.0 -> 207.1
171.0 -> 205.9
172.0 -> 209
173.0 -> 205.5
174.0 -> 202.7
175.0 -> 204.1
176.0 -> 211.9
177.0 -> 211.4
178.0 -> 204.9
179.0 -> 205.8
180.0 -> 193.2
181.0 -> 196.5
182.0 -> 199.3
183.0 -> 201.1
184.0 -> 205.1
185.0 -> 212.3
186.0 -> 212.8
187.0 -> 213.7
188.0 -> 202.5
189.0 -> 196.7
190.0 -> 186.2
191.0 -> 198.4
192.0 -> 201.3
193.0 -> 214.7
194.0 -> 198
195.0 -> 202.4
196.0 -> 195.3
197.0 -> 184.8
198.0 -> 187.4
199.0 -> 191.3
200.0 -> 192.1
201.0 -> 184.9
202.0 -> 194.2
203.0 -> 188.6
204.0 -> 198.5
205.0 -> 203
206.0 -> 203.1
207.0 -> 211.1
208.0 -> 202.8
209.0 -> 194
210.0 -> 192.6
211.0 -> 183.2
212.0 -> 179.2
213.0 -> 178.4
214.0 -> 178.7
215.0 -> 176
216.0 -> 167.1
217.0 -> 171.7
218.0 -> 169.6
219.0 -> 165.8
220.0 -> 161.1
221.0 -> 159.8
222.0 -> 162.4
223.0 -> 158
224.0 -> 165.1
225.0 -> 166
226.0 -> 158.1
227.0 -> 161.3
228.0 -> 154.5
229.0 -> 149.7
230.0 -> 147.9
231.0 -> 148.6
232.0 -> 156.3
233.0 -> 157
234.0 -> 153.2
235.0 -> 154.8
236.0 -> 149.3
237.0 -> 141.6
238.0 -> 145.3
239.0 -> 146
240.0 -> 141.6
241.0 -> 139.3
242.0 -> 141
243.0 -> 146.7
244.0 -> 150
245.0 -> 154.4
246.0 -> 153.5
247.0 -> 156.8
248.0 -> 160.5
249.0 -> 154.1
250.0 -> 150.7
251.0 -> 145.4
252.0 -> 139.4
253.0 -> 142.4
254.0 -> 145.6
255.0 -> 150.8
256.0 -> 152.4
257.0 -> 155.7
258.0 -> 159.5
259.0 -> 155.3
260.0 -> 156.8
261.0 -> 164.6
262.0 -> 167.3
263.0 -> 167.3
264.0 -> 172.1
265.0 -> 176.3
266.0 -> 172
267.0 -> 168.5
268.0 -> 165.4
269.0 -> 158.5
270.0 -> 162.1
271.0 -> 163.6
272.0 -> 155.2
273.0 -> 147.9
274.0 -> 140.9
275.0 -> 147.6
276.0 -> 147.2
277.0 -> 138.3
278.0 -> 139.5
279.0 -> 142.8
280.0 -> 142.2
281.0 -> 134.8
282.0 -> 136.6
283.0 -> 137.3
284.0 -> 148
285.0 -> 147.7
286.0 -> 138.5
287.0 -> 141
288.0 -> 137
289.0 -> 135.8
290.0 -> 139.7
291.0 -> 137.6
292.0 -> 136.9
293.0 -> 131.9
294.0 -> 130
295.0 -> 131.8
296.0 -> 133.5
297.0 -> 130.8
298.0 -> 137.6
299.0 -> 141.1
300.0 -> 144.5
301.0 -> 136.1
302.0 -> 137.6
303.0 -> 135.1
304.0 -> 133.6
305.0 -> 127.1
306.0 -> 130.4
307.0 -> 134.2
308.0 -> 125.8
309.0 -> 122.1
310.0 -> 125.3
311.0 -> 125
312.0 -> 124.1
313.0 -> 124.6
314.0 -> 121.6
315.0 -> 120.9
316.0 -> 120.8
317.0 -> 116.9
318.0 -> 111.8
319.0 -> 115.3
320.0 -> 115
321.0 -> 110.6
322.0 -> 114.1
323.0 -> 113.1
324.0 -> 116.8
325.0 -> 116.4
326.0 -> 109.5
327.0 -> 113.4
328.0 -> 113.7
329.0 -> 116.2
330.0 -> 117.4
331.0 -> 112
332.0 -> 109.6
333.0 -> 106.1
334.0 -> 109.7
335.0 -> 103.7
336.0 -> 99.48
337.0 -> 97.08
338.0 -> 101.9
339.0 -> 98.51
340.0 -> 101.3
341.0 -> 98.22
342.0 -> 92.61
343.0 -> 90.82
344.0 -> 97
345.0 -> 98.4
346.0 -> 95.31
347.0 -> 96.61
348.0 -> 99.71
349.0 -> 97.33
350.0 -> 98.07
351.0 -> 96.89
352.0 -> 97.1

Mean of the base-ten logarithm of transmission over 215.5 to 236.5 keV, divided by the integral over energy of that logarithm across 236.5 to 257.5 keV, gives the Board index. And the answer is 0.0483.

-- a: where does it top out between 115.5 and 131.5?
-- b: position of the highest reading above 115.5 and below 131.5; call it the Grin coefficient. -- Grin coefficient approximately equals 129.0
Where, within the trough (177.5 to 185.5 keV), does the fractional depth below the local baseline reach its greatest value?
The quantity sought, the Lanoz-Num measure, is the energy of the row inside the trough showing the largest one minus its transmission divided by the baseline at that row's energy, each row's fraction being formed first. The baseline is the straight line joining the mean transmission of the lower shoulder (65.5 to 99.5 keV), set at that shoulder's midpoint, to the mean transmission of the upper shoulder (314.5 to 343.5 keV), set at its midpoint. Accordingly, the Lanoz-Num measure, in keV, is 180.0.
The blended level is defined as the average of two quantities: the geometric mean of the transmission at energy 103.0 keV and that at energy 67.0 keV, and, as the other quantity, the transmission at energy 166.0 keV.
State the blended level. 195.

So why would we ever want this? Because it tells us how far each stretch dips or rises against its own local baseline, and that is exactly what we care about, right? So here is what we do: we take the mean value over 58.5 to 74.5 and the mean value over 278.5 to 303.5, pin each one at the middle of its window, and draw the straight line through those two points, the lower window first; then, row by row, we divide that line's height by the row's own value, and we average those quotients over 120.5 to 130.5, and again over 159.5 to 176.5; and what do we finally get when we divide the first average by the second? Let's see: 1.3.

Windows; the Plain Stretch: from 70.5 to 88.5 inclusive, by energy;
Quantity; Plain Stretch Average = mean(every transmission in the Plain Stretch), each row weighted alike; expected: 124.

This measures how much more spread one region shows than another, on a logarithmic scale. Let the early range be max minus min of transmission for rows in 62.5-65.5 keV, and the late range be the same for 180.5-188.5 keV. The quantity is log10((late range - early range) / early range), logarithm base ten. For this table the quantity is 0.5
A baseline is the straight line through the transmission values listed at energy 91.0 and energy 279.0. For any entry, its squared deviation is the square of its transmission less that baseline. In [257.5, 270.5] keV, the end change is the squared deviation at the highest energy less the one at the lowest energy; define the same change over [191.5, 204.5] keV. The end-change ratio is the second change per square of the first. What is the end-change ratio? -0.106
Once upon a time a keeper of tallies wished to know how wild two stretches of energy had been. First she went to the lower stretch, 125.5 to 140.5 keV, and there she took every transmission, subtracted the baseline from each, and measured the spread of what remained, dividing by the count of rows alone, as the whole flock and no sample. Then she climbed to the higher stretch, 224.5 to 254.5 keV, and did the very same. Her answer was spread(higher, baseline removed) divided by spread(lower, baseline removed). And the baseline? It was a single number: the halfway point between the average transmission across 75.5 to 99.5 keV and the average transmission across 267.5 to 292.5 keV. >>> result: 1.4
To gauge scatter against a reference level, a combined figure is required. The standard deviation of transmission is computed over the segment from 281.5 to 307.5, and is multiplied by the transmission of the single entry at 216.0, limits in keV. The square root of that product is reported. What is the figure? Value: 29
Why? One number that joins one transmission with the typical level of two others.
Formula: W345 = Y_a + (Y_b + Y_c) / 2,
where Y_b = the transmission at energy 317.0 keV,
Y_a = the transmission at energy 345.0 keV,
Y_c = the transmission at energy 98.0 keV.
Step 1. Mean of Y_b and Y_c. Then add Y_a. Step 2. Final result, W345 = 247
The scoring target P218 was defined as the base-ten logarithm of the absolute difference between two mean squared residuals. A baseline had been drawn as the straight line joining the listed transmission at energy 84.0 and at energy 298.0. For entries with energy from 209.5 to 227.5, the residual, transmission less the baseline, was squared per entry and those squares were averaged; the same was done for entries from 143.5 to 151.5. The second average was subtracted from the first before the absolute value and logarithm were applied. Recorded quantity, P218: 3.20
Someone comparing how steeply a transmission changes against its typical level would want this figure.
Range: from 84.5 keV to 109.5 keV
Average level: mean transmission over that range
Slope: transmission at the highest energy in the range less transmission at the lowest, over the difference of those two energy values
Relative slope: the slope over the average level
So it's 0.016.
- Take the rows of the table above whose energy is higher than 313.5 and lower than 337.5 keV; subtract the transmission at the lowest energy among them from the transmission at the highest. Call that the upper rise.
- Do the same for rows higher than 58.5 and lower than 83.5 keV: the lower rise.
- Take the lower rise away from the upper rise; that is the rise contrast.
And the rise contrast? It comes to 37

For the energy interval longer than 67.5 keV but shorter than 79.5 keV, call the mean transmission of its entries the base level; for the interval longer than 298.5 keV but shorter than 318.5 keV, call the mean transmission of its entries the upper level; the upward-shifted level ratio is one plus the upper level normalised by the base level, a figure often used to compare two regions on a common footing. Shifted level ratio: 1.90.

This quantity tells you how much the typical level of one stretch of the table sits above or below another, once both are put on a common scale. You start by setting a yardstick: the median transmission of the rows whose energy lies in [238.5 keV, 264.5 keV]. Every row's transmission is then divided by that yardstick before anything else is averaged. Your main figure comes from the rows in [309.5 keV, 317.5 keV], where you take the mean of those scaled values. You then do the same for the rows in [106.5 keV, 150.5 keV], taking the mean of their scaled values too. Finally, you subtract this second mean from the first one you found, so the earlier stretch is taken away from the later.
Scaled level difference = -0.3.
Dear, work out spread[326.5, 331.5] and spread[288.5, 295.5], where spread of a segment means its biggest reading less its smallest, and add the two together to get 15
